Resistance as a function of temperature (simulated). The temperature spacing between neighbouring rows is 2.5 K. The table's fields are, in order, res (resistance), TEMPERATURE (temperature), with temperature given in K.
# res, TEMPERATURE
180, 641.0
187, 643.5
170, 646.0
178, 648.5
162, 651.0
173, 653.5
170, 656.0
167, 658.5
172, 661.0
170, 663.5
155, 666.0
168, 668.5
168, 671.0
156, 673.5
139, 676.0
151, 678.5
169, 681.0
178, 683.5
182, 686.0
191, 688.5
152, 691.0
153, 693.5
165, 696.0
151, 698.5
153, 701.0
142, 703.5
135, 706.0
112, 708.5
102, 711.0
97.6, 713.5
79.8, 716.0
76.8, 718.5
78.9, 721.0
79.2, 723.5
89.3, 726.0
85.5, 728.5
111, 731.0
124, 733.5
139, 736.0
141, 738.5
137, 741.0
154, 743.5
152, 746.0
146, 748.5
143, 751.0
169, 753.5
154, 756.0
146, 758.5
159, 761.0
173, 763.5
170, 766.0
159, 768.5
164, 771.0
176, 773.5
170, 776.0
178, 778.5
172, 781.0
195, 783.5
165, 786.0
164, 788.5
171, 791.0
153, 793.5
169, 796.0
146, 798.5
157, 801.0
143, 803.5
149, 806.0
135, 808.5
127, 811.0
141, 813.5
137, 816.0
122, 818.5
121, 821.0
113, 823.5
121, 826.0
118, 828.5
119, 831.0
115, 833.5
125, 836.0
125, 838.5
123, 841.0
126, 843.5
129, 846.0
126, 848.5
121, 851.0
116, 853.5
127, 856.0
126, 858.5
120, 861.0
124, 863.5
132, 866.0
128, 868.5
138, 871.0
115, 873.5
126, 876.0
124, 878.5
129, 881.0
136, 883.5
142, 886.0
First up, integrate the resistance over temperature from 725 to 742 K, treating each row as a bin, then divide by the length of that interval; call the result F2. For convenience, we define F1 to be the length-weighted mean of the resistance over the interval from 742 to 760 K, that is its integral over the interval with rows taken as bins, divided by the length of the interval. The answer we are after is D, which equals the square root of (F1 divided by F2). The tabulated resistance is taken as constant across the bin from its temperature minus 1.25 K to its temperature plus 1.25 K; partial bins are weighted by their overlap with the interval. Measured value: 1.13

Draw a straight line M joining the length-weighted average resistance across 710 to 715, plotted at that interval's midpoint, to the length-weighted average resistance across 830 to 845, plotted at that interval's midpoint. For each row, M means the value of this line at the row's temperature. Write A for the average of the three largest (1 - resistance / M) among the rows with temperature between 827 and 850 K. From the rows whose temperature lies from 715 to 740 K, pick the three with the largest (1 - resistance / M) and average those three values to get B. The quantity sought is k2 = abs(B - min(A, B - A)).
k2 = 0.19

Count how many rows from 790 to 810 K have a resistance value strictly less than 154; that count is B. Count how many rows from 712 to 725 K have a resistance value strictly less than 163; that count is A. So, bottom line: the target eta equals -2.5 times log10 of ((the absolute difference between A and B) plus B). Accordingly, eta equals -1.7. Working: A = 5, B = 5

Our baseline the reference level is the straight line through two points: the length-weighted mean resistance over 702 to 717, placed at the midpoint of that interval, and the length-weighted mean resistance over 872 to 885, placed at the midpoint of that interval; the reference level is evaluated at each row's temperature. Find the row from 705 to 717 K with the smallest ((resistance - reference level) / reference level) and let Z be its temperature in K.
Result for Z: 716.0 K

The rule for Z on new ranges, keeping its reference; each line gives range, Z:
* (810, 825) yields 823.5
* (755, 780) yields 758.5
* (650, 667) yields 666.0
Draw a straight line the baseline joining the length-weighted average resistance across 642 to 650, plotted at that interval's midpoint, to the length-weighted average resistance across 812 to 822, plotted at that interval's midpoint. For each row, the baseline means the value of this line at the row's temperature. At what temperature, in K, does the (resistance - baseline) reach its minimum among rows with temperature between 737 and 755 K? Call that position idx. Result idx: 741.0 K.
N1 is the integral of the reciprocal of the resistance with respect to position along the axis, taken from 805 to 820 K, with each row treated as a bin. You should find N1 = 0.11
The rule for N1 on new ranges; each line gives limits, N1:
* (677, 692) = 0.09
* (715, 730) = 0.18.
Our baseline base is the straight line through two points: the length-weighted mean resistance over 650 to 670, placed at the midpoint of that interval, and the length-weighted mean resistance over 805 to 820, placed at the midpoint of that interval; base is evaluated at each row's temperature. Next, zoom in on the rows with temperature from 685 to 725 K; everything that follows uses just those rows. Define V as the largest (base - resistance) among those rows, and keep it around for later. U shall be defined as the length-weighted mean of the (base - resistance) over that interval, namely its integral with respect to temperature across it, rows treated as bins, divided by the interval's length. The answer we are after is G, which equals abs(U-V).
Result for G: 48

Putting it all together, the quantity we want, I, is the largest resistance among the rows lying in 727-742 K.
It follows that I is 141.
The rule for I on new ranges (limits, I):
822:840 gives 125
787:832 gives 171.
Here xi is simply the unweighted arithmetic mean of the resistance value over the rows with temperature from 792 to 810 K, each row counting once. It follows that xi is 150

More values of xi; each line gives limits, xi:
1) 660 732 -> 137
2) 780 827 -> 147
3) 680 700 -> 168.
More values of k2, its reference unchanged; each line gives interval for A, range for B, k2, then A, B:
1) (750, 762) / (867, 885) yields 0.44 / -0.4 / 0.06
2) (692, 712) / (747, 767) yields 0.18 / -0.2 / -0.36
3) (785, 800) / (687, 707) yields 0.12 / -0.4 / -0.47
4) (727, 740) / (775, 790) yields 0.04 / 0.0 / -0.48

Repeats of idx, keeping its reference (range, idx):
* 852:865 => 853.5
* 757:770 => 758.5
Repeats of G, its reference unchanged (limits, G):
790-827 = 24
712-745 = 33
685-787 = 69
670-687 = 24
